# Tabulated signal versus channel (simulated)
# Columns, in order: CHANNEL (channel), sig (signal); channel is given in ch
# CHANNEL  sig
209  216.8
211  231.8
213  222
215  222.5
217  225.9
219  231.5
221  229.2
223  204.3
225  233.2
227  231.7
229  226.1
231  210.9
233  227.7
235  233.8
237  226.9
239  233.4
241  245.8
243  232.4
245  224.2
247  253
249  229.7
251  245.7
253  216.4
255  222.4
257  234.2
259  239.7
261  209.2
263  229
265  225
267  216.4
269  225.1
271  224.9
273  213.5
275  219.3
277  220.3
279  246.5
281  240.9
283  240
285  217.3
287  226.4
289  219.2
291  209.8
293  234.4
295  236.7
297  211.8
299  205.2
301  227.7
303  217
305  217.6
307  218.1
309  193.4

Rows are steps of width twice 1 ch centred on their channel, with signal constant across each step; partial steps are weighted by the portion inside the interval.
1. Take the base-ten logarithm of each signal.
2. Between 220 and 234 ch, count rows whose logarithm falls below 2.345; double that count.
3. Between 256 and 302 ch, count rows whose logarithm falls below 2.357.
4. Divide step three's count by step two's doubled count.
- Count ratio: 3.5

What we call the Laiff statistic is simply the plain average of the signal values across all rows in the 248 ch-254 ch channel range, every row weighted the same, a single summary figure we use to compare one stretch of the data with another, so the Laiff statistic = 231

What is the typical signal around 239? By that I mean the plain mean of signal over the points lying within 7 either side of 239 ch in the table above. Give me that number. 232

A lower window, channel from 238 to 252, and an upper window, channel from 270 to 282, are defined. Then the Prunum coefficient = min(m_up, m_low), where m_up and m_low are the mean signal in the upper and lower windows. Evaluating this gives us 228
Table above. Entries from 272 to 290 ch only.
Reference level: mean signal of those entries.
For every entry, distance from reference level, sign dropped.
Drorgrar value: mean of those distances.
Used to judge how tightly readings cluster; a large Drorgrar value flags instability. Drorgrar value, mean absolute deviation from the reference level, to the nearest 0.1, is 10.3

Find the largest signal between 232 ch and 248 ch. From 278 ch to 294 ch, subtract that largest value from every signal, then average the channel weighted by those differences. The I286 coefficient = 287.5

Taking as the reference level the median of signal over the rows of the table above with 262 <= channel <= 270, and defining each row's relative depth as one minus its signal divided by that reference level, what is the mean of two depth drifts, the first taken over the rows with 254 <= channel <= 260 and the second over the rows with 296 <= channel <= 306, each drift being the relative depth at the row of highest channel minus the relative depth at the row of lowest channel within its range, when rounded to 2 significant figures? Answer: -0.051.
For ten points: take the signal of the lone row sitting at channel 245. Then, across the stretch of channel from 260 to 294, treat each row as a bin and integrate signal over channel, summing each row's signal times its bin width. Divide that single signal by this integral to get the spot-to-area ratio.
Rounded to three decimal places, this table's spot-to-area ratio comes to 0.029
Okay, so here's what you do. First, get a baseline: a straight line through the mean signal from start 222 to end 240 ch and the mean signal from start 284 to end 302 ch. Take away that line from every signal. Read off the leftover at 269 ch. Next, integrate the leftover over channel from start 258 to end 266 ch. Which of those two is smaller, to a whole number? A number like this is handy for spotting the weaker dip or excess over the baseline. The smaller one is 2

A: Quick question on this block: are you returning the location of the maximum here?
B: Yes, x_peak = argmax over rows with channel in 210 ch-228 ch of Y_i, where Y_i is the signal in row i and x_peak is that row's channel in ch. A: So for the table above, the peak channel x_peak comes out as 225 ch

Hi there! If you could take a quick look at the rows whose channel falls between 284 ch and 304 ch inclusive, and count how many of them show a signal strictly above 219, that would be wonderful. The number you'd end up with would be 5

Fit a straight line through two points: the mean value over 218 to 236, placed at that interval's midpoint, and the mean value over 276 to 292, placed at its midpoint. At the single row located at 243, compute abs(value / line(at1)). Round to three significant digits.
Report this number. 1.03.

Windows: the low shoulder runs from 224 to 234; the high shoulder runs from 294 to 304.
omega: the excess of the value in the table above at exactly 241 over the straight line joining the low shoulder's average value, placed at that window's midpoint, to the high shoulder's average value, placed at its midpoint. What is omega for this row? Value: 21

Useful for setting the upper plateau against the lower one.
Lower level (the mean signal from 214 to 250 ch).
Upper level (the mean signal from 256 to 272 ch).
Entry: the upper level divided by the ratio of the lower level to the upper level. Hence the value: 222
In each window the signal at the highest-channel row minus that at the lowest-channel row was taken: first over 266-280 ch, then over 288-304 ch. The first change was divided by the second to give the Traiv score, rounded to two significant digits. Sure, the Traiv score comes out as -14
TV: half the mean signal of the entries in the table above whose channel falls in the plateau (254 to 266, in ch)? 113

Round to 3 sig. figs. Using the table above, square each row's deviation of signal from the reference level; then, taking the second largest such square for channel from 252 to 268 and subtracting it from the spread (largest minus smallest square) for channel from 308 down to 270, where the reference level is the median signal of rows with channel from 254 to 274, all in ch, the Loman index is 247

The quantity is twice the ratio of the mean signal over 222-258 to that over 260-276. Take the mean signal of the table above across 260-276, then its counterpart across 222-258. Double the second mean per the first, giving 2.08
